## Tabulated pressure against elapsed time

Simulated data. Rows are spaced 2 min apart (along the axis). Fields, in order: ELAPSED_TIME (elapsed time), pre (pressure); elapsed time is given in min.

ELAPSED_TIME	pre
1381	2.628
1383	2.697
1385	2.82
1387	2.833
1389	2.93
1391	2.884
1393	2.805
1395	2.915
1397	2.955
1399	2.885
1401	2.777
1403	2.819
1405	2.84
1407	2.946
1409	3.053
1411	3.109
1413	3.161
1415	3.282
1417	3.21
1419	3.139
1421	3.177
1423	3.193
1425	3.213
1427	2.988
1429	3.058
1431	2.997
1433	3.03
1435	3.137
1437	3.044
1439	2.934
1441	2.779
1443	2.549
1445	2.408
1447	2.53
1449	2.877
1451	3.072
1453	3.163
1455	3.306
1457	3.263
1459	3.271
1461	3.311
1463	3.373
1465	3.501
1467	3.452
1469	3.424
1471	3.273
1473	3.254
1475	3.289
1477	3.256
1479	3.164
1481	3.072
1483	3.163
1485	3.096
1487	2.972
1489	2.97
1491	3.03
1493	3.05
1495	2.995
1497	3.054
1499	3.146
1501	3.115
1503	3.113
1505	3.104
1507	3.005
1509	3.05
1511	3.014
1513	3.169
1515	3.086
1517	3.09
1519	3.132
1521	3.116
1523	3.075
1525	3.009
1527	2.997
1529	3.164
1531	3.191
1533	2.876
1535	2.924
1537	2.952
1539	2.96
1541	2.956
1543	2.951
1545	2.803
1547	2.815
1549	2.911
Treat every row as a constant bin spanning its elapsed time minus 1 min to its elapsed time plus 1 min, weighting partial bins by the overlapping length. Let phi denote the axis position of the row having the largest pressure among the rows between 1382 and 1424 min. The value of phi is 1415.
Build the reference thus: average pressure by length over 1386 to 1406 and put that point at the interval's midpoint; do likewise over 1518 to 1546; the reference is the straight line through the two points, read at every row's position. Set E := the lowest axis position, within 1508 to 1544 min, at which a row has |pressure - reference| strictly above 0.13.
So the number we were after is 1513 min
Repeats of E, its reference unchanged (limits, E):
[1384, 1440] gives 1409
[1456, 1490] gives 1457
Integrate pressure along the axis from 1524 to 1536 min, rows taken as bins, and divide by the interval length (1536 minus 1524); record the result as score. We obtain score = 3.03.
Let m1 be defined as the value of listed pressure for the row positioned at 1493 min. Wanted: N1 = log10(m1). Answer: 0.48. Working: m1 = 3.05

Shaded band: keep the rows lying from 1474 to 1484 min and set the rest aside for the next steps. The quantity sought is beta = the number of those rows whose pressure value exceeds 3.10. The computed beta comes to 4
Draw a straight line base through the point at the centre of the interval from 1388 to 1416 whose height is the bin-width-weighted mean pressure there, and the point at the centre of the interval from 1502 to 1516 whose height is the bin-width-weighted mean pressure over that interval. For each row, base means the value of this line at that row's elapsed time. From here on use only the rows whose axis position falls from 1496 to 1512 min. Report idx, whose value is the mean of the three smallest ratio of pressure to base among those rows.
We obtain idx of 0.98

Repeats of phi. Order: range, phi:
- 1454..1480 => 1465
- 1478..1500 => 1479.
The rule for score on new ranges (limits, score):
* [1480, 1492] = 3.05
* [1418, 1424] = 3.17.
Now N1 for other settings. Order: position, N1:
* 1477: 0.51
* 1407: 0.47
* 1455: 0.52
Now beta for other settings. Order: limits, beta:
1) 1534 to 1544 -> 0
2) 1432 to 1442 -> 1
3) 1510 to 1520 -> 2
